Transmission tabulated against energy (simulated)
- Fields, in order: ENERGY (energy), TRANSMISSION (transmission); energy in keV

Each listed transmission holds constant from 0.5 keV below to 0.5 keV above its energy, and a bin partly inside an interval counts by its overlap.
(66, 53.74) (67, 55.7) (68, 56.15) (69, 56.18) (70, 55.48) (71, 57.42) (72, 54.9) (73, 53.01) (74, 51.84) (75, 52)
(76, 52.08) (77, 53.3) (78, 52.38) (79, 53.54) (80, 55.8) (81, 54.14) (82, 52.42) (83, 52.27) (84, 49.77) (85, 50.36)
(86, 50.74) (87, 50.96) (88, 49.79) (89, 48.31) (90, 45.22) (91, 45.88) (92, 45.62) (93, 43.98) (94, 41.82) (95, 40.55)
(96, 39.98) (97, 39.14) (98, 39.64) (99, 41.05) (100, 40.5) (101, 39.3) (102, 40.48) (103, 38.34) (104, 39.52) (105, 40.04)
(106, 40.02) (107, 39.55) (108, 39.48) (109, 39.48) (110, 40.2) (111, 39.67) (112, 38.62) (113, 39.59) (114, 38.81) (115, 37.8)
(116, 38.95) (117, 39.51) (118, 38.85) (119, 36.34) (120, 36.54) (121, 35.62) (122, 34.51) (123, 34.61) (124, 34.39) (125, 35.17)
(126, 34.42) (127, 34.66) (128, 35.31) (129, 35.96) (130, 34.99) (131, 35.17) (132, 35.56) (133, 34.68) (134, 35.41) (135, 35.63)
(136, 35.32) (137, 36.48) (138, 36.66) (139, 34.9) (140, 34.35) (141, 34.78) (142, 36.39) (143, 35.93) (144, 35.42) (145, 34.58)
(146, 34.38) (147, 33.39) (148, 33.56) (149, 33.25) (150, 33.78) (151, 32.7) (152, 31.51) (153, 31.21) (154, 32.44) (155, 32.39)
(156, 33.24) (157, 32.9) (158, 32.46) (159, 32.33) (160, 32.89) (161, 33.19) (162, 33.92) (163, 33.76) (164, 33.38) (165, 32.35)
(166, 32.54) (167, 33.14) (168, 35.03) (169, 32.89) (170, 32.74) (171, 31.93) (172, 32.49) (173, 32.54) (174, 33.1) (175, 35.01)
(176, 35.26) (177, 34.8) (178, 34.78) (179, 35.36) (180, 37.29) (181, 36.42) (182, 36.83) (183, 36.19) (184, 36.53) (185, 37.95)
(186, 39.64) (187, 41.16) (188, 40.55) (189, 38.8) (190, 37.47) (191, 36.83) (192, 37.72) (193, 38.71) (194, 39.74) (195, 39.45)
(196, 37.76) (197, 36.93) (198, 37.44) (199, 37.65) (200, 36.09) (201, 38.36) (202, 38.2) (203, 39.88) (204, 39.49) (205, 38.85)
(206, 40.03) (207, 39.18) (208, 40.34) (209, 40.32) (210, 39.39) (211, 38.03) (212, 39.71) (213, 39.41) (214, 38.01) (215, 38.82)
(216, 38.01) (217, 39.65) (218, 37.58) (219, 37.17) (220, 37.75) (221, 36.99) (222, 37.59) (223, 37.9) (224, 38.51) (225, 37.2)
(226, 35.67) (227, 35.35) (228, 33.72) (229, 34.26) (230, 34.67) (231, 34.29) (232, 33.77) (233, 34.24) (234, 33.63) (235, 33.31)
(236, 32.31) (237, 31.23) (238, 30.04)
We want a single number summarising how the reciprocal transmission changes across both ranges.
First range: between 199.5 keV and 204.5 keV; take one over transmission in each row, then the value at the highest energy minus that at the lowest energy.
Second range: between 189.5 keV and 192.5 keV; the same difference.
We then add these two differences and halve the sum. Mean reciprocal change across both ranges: -0.0013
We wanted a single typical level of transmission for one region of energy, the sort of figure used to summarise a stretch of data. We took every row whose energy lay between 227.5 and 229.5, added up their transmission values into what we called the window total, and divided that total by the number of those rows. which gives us 34.0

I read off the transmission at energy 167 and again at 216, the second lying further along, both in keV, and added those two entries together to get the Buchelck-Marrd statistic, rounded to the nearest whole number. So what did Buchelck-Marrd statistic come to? 71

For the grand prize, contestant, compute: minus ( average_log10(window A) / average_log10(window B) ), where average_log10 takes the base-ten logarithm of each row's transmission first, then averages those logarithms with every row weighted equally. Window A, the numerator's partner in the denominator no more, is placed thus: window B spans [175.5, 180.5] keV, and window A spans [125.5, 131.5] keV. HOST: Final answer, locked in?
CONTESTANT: -1.00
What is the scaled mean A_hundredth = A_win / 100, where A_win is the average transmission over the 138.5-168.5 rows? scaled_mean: 0.335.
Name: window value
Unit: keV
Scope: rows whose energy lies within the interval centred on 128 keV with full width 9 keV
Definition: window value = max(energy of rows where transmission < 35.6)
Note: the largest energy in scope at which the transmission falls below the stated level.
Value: 132 keV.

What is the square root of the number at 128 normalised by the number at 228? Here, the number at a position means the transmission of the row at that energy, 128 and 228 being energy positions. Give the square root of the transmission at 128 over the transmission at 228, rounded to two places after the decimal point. 1.02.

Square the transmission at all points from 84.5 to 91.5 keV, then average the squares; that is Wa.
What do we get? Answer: 2381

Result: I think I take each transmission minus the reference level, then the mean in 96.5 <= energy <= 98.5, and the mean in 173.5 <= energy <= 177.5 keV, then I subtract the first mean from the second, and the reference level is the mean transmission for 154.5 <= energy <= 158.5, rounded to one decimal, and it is -4.8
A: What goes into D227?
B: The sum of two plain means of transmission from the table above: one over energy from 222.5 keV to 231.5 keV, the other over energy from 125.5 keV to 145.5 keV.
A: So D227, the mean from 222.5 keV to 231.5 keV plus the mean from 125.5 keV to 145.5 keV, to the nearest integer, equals 71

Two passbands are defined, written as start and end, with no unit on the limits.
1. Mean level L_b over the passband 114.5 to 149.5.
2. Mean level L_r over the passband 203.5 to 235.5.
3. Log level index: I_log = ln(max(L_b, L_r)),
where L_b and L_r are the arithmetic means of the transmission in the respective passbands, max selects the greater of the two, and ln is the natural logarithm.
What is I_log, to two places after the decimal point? 3.62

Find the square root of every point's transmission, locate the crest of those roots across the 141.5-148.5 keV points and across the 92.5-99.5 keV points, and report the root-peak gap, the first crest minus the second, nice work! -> -0.6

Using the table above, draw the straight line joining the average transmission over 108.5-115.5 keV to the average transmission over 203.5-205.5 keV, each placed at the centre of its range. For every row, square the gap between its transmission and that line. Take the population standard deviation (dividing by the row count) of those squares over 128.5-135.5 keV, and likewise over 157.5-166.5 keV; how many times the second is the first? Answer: 2.28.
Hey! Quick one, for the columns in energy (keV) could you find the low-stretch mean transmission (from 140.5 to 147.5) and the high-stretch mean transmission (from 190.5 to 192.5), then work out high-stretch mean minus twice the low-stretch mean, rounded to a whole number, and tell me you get -33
